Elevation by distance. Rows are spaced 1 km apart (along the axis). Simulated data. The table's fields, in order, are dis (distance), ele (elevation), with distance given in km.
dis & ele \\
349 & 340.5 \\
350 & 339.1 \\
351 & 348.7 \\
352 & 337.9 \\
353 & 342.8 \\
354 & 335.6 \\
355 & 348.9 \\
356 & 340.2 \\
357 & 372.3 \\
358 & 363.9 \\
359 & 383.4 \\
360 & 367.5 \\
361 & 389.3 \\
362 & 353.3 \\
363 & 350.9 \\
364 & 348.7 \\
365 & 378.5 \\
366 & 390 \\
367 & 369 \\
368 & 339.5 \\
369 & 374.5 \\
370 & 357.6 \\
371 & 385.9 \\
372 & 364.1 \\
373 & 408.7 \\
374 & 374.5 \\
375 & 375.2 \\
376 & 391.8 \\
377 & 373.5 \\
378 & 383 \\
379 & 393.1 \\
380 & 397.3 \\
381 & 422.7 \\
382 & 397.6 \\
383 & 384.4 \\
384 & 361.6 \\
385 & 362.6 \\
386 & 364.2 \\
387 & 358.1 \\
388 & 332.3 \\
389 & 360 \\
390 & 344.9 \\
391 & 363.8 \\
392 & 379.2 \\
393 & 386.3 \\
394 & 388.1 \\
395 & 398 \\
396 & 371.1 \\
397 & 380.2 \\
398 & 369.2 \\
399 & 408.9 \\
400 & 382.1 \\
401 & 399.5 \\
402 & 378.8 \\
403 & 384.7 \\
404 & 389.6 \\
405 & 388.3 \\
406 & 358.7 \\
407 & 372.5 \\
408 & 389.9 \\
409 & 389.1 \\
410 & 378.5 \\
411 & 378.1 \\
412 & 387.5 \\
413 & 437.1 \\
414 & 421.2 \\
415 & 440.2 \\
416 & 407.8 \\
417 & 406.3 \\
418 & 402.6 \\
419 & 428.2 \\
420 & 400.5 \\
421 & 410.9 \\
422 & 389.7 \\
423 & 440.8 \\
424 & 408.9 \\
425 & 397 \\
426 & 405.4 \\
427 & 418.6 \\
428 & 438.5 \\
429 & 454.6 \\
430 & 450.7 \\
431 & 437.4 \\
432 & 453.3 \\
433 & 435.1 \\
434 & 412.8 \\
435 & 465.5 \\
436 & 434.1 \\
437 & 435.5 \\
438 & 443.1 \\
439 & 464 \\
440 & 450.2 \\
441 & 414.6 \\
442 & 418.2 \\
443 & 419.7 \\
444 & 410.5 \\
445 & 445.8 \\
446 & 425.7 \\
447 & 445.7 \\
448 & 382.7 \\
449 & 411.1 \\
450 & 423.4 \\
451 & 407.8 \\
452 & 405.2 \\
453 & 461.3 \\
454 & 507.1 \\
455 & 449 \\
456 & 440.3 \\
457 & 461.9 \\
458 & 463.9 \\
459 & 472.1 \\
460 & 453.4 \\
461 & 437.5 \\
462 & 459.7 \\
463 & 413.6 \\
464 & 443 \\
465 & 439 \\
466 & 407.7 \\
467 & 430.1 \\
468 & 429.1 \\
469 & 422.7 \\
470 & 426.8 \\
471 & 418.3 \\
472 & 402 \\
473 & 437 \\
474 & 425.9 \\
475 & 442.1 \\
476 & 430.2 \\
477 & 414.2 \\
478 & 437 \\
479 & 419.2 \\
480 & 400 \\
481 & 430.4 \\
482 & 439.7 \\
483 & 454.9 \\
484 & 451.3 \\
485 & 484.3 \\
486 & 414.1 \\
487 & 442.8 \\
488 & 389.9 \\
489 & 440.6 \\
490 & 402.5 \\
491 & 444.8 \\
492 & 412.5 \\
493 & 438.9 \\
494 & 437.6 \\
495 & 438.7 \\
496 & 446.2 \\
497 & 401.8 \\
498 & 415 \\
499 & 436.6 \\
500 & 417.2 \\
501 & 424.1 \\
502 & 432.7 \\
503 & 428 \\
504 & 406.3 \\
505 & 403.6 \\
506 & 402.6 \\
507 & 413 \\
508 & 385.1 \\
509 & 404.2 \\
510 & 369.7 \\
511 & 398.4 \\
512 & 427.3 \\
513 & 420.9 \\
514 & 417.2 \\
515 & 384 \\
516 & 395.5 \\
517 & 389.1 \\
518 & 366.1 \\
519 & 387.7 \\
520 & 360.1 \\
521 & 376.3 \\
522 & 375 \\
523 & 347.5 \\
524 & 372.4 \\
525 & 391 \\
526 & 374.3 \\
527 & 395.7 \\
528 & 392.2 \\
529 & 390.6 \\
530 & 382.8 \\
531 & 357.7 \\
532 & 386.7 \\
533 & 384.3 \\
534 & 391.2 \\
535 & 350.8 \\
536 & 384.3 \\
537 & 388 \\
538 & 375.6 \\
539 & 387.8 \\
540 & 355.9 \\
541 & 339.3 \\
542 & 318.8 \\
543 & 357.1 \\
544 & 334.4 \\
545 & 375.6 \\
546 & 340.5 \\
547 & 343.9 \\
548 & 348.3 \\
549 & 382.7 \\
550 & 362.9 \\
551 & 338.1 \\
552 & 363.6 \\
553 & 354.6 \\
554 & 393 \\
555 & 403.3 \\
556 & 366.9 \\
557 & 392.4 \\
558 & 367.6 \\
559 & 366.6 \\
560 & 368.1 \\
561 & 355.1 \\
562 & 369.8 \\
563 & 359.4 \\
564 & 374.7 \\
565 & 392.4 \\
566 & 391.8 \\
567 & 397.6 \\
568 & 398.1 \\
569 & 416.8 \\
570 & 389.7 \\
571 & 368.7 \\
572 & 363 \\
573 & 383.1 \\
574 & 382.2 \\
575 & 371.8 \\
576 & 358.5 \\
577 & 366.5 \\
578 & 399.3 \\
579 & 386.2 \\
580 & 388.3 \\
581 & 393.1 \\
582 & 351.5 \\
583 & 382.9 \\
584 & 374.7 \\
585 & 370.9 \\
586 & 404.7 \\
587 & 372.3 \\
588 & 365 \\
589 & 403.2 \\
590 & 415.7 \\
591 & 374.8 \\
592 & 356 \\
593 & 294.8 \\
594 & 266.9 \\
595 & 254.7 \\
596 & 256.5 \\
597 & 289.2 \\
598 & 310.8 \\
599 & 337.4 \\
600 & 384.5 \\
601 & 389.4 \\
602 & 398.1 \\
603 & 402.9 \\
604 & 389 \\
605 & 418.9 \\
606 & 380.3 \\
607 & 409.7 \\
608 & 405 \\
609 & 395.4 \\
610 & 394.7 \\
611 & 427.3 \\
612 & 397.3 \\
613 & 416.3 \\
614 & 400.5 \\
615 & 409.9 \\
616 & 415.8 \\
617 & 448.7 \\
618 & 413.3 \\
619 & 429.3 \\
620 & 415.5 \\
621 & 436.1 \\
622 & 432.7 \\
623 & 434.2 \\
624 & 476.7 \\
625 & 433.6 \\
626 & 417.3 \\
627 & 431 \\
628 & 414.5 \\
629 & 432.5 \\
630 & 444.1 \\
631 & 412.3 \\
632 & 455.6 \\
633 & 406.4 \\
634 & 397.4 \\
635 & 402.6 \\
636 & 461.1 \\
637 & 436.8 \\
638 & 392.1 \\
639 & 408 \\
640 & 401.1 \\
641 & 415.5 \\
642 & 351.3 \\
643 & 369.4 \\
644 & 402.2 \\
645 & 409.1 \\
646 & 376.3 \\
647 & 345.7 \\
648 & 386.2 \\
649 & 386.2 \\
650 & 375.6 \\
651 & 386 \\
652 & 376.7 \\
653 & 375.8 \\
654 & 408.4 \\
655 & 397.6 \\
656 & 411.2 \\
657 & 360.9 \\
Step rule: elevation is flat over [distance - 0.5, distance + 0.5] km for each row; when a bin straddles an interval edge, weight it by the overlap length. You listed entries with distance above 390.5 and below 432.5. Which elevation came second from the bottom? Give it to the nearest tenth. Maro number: 363.8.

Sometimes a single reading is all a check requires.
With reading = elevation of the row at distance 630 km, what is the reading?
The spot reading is 444.1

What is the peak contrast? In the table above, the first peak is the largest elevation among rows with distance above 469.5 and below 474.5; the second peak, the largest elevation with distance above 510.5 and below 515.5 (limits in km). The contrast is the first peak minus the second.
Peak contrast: 10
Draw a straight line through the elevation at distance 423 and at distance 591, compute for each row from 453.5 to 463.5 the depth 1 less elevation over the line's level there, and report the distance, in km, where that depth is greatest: 463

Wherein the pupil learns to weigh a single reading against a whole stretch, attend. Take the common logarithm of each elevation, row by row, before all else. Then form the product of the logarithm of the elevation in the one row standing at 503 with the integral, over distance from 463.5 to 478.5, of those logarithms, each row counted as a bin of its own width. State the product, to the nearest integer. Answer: 104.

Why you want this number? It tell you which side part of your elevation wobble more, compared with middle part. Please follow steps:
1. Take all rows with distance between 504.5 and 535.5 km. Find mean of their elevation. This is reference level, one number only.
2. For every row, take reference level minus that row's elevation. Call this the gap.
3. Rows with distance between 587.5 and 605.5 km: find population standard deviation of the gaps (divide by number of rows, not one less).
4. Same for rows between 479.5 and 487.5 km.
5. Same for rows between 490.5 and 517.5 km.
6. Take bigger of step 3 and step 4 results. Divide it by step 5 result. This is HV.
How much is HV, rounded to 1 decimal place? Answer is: 2.8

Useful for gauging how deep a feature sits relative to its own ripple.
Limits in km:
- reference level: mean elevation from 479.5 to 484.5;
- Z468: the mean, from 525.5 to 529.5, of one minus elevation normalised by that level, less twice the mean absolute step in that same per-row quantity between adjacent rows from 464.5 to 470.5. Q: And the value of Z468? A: 0.048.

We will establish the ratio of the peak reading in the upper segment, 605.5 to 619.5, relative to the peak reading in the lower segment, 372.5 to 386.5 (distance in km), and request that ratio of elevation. 1.06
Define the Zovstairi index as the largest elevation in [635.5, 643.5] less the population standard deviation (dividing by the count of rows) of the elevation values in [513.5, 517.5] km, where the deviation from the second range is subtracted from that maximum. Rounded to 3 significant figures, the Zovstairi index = 448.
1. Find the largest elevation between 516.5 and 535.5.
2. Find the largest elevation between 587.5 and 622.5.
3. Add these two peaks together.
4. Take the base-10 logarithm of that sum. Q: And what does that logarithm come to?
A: 2.93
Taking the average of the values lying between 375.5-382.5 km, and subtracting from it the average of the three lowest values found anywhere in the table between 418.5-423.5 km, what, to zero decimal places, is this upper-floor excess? -6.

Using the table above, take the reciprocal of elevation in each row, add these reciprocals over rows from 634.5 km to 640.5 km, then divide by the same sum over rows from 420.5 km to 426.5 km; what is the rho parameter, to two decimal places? 0.98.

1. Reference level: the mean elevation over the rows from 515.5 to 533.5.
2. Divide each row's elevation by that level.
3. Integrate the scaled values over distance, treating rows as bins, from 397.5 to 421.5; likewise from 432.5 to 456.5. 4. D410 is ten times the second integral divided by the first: 10.9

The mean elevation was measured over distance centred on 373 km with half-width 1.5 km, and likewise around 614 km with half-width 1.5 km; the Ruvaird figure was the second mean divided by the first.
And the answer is 1.07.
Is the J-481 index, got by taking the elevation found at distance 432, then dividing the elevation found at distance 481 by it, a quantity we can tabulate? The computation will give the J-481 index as 0.949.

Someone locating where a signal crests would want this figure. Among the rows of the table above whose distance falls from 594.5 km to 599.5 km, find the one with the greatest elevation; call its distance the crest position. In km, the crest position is 599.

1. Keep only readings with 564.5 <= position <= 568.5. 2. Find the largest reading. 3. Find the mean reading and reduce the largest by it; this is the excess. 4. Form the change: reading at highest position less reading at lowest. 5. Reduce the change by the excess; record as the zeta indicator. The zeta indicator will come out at 3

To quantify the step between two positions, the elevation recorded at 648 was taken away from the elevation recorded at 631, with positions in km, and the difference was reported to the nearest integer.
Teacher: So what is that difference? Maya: 26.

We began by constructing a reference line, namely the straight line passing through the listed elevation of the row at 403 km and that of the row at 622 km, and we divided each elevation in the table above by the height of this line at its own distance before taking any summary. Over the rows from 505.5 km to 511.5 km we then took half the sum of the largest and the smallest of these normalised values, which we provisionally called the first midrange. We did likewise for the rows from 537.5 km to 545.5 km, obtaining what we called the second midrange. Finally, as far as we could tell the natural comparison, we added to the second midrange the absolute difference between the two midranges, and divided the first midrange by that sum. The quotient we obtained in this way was 1.00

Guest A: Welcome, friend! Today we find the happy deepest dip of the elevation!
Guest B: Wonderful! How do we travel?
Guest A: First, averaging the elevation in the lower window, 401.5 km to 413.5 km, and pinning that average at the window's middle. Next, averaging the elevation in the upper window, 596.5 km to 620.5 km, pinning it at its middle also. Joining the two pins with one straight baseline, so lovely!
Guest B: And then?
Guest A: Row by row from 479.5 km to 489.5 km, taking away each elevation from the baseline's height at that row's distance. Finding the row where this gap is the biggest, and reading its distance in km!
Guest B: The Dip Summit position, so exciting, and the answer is 488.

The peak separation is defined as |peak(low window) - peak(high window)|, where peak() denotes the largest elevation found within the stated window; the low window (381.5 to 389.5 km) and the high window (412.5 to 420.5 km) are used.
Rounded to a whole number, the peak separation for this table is 43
